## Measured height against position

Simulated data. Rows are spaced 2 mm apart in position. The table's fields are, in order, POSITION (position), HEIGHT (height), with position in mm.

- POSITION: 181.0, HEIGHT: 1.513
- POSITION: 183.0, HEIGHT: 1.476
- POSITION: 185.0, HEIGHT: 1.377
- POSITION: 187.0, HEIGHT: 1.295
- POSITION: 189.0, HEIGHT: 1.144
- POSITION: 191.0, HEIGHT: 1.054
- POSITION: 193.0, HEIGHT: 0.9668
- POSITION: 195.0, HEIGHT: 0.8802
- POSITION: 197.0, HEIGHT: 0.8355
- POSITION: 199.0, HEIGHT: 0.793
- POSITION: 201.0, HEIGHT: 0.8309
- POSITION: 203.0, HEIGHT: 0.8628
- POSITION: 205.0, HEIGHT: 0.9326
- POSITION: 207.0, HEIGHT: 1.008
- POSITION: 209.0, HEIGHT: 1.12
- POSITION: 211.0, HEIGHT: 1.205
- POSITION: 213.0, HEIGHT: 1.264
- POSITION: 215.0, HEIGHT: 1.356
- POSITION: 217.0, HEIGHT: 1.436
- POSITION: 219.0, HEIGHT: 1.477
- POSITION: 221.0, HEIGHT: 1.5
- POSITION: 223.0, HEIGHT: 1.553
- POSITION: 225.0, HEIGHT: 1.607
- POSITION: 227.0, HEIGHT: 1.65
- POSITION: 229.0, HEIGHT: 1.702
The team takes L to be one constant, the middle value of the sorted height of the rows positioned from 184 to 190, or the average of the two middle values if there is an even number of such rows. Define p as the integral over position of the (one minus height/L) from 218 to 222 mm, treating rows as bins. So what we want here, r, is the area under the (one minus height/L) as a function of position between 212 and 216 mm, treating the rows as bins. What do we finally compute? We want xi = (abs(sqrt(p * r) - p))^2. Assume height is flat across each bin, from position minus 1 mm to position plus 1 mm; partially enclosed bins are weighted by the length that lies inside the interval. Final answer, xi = 0.6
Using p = -0.6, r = 0.0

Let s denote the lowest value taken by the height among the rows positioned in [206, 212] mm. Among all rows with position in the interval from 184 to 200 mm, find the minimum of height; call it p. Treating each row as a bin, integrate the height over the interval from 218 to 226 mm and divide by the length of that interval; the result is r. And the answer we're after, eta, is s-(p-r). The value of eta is 1.75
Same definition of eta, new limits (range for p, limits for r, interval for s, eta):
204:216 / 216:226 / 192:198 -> 1.42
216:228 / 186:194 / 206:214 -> 0.69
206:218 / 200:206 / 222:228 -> 1.42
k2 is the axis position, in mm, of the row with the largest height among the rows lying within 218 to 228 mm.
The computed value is 227.0 mm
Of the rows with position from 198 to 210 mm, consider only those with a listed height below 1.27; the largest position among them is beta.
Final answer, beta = 209.0 mm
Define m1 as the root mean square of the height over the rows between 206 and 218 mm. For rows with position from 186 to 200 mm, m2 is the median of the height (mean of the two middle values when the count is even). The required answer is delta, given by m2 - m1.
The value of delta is -0.3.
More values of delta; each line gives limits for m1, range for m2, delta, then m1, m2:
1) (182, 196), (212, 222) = 0.2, 1.19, 1.4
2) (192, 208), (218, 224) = 0.6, 0.89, 1.5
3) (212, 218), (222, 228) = 0.3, 1.35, 1.6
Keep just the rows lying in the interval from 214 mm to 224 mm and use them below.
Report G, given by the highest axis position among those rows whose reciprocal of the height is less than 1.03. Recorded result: 223.0 mm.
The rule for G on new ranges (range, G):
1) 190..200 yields 191.0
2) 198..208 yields 207.0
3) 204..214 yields 213.0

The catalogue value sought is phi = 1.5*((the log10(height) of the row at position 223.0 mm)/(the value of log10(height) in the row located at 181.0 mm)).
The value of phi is 1.6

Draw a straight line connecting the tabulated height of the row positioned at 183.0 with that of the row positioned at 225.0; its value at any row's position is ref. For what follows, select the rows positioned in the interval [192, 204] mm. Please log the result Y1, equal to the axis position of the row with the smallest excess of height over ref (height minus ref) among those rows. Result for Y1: 199.0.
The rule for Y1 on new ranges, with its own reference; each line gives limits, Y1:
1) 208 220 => 209.0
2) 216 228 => 217.0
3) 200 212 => 201.0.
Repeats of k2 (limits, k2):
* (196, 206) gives 205.0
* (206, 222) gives 221.0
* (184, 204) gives 185.0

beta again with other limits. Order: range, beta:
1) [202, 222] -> 213.0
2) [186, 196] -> 195.0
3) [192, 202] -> 201.0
